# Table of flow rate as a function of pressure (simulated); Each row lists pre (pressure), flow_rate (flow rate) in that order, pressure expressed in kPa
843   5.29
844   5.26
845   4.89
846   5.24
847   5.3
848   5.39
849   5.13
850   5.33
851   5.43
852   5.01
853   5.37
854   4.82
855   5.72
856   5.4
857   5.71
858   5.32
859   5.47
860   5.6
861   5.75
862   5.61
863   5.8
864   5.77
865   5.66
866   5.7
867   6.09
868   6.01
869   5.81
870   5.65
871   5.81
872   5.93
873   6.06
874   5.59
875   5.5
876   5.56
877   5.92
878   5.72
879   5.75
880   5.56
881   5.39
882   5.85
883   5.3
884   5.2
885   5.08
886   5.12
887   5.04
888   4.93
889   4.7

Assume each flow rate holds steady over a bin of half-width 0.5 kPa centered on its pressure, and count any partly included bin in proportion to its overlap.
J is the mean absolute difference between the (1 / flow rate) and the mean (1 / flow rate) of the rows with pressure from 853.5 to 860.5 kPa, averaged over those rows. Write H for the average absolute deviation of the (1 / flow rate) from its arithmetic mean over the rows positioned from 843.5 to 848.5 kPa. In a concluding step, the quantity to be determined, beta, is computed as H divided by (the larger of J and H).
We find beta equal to 0.7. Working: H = 0.0050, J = 0.008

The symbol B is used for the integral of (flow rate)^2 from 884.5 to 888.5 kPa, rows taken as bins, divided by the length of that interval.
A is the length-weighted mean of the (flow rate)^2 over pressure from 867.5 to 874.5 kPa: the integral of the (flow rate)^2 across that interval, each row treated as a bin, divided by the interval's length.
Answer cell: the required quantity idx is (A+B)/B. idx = 2.34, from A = 34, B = 25.4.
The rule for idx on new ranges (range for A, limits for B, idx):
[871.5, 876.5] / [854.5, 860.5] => 2.07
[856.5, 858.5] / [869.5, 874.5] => 1.90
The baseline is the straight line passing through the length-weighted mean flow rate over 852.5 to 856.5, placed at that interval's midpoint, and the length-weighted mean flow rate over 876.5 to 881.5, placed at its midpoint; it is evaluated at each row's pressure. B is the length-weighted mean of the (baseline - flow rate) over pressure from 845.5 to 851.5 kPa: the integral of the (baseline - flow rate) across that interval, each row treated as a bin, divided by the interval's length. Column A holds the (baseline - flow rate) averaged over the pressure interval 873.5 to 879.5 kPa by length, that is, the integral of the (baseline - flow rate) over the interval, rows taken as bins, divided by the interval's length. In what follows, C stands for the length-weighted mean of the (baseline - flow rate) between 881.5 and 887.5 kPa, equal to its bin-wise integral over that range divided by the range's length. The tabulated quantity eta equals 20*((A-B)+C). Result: 10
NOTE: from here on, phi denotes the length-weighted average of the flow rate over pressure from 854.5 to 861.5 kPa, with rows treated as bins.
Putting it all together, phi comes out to 5.6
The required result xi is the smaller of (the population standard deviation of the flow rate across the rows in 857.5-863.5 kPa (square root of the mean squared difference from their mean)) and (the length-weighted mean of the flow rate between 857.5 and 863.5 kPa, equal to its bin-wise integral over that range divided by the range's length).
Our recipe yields 0.16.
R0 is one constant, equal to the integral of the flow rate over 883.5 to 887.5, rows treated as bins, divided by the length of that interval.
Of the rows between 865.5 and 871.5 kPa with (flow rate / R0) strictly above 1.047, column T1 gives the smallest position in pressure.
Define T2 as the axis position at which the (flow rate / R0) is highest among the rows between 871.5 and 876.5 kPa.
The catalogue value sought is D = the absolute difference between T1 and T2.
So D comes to 7 kPa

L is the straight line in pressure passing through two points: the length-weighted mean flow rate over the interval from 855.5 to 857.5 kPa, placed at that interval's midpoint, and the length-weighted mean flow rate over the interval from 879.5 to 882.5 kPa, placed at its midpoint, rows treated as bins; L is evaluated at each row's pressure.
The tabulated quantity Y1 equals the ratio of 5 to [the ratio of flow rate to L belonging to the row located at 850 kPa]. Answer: 5.2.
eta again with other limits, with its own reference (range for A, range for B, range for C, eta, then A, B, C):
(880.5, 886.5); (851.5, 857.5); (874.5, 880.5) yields 8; 0.41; -0.01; 0.0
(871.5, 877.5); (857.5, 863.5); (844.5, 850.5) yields 1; -0.15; -0.18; 0.0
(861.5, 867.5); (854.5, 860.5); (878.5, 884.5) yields 1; -0.31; -0.17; 0.2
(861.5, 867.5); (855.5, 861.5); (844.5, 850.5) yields -3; -0.31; -0.16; 0.0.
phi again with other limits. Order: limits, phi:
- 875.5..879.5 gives 5.7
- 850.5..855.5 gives 5.3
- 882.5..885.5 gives 5.2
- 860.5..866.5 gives 5.7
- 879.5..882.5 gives 5.6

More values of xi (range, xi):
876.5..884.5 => 0.25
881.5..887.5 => 0.27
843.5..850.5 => 0.15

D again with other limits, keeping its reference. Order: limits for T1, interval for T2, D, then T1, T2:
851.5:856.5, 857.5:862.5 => 8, 853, 861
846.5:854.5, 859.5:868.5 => 19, 848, 867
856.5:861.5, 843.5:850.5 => 9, 857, 848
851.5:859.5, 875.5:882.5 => 24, 853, 877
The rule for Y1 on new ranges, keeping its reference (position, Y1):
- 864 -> 4.8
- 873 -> 4.6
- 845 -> 5.7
